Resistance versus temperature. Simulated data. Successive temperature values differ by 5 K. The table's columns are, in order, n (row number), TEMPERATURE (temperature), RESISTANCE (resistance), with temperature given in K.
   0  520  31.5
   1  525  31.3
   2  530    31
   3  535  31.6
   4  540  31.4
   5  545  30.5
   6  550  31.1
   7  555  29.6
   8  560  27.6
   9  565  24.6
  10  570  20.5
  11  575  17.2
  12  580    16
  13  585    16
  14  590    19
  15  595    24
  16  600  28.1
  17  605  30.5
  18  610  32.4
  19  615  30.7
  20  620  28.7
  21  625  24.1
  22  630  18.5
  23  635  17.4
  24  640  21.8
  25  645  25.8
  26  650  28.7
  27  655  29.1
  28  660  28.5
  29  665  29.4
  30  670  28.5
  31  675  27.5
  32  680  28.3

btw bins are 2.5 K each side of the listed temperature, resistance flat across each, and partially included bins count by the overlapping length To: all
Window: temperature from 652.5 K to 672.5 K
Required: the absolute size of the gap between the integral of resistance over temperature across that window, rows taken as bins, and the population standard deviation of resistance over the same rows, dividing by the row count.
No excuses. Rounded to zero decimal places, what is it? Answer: 577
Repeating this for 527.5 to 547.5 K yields 622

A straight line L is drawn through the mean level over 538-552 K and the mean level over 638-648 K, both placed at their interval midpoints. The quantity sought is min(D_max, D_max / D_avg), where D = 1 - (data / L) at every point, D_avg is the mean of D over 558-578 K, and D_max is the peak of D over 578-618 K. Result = 0.44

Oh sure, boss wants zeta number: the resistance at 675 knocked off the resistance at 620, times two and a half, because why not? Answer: 3.0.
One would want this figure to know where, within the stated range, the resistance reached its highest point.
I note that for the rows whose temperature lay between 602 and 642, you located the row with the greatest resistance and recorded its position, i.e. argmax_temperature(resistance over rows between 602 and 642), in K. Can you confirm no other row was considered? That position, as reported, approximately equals 610 K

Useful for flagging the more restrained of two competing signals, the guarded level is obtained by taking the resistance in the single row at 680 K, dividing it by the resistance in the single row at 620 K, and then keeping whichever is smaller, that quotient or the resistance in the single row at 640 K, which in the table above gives 0.99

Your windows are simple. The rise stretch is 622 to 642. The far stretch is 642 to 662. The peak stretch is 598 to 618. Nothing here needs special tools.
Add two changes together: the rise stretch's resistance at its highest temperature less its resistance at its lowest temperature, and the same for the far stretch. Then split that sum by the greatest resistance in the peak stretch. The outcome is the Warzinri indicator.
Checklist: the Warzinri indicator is 0.01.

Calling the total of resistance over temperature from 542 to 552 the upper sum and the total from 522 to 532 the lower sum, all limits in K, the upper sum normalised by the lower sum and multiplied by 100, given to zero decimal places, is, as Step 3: 99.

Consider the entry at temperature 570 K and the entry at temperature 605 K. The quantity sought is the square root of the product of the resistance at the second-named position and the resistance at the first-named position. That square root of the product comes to 25.0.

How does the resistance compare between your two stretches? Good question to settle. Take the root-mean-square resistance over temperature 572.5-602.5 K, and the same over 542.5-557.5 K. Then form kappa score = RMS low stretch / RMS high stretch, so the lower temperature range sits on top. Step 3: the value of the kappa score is 1.48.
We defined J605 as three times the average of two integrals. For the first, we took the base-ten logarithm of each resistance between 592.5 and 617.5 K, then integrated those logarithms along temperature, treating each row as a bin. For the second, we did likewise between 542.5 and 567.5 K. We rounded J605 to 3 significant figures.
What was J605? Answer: 109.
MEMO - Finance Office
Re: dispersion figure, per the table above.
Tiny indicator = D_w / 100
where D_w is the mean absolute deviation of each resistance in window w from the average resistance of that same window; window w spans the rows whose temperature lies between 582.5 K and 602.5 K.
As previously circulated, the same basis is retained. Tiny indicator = 0.043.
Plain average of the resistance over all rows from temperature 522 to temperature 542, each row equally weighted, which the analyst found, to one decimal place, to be 31.3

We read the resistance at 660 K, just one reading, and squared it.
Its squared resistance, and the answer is 812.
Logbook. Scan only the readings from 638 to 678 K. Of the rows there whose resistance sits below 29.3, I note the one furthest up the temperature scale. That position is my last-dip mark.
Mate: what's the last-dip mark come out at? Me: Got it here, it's 675 K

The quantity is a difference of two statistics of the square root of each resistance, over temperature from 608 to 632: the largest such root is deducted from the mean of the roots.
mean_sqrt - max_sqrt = -0.53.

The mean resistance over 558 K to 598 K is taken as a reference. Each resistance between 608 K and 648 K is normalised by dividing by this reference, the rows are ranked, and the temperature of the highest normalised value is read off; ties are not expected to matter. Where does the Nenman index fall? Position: 610 K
